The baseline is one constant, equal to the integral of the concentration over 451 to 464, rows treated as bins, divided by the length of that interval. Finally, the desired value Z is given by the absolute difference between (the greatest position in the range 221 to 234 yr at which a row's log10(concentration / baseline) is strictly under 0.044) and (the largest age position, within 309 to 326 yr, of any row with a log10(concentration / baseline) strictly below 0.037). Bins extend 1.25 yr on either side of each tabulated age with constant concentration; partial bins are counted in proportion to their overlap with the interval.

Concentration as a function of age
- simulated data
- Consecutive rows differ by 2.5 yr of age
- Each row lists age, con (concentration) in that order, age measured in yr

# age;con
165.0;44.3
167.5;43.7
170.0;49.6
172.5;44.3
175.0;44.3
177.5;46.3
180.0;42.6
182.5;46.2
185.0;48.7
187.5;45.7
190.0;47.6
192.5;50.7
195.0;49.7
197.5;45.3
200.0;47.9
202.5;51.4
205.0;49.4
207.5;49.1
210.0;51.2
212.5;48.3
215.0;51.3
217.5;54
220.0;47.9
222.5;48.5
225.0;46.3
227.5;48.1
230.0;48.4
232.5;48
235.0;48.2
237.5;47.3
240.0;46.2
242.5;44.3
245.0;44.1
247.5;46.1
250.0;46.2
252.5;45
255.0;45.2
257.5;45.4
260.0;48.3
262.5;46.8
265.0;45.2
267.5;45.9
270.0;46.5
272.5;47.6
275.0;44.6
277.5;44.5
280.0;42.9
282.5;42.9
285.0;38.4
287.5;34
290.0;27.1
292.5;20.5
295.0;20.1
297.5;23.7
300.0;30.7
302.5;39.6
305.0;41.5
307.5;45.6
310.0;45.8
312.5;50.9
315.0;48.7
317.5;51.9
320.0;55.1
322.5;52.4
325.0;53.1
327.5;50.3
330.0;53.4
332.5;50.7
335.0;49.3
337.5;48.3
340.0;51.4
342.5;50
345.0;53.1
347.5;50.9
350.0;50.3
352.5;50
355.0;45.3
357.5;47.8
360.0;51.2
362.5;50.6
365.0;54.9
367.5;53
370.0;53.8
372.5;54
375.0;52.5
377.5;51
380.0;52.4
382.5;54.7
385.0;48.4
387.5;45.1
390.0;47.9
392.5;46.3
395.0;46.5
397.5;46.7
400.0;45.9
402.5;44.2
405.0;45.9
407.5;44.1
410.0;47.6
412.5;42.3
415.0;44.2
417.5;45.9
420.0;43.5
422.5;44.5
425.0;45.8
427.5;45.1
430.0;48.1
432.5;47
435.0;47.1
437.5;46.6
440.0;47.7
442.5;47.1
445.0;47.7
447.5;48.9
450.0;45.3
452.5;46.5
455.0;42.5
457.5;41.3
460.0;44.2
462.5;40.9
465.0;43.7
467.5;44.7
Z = 85.0 yr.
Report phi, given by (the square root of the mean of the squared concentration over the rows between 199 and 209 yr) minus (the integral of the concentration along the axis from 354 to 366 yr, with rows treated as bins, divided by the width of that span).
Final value -0.5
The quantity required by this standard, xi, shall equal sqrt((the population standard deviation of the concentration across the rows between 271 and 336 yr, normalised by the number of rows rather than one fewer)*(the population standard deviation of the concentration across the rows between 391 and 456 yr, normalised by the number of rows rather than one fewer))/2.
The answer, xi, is 2.06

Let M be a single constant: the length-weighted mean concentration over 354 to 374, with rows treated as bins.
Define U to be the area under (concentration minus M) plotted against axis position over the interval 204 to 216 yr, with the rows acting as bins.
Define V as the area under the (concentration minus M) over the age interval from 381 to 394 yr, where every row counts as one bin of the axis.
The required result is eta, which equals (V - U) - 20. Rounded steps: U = -19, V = -38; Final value -39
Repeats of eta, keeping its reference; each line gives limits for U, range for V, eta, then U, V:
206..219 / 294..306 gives -254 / -9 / -243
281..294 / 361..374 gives 249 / -245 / 23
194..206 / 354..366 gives -5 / -33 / -18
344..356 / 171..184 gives -87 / -18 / -85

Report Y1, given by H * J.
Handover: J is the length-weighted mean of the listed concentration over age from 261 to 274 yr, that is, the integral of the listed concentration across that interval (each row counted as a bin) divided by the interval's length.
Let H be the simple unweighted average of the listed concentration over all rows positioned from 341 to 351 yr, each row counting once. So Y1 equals 2370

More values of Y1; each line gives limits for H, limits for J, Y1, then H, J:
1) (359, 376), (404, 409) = 2383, 53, 45.1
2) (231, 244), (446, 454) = 2190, 47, 46.8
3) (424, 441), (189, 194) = 2304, 47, 49.3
